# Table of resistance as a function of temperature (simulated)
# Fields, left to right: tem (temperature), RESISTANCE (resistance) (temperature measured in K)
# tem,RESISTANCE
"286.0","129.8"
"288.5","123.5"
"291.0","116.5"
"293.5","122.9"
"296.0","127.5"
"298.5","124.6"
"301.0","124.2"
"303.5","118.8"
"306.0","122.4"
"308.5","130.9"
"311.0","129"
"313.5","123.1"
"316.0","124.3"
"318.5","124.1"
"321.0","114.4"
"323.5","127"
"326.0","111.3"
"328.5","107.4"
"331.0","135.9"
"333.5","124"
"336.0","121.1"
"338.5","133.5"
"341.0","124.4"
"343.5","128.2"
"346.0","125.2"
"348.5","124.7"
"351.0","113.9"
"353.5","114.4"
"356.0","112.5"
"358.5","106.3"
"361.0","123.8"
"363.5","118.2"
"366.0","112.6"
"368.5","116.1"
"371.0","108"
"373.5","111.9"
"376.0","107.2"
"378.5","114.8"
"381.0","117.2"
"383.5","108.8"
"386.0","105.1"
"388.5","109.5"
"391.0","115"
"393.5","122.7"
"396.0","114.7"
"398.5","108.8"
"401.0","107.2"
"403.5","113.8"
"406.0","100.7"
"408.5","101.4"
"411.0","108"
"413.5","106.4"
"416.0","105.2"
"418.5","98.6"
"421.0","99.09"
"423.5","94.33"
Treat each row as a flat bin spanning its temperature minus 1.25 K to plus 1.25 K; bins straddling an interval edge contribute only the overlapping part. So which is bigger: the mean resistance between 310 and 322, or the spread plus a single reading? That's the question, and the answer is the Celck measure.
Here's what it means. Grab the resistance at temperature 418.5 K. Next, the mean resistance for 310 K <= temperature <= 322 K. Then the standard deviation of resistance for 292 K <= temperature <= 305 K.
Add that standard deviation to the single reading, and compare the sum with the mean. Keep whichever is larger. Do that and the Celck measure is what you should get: 123.0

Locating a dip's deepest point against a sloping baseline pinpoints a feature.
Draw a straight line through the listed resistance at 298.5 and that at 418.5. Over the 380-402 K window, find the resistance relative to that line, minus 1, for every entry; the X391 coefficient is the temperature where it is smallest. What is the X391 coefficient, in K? 386.0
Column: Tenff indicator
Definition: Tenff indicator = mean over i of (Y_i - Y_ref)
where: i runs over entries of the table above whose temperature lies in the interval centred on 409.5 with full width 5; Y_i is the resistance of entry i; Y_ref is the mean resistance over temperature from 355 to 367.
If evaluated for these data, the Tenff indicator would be -10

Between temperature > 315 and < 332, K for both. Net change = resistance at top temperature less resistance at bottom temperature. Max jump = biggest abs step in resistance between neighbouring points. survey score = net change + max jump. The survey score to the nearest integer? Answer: 40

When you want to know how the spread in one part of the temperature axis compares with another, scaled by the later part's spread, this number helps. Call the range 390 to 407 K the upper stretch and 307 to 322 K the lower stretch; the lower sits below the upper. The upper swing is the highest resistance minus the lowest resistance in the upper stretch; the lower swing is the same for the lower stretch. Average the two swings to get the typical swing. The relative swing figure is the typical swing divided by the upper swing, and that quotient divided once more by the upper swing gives 0.040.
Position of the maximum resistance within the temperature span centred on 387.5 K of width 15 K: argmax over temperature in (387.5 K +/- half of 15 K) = 393.5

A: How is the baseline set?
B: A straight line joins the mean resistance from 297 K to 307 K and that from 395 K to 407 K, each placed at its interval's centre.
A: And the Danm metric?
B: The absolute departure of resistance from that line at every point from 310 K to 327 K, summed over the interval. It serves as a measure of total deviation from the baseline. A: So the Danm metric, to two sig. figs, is 38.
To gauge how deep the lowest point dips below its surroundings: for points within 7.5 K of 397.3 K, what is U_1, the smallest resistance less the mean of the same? -6.5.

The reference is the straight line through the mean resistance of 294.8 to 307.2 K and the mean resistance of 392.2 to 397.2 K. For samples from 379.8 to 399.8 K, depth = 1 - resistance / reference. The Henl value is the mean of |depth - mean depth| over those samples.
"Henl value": 0.040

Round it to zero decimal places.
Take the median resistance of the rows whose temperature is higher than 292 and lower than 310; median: 124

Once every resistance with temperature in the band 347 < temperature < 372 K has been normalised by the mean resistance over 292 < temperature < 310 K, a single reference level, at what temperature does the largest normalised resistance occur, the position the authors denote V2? 348.5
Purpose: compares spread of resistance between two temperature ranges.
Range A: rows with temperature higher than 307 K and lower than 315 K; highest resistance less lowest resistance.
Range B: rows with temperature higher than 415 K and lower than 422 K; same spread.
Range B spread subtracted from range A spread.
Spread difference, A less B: 1.2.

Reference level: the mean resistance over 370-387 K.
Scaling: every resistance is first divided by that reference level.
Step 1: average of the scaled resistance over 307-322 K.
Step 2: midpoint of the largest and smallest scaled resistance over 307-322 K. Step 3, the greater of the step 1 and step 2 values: 1.13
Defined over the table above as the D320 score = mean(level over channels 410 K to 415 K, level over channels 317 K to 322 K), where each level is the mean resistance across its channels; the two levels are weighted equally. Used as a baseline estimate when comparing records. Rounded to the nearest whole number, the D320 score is 113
